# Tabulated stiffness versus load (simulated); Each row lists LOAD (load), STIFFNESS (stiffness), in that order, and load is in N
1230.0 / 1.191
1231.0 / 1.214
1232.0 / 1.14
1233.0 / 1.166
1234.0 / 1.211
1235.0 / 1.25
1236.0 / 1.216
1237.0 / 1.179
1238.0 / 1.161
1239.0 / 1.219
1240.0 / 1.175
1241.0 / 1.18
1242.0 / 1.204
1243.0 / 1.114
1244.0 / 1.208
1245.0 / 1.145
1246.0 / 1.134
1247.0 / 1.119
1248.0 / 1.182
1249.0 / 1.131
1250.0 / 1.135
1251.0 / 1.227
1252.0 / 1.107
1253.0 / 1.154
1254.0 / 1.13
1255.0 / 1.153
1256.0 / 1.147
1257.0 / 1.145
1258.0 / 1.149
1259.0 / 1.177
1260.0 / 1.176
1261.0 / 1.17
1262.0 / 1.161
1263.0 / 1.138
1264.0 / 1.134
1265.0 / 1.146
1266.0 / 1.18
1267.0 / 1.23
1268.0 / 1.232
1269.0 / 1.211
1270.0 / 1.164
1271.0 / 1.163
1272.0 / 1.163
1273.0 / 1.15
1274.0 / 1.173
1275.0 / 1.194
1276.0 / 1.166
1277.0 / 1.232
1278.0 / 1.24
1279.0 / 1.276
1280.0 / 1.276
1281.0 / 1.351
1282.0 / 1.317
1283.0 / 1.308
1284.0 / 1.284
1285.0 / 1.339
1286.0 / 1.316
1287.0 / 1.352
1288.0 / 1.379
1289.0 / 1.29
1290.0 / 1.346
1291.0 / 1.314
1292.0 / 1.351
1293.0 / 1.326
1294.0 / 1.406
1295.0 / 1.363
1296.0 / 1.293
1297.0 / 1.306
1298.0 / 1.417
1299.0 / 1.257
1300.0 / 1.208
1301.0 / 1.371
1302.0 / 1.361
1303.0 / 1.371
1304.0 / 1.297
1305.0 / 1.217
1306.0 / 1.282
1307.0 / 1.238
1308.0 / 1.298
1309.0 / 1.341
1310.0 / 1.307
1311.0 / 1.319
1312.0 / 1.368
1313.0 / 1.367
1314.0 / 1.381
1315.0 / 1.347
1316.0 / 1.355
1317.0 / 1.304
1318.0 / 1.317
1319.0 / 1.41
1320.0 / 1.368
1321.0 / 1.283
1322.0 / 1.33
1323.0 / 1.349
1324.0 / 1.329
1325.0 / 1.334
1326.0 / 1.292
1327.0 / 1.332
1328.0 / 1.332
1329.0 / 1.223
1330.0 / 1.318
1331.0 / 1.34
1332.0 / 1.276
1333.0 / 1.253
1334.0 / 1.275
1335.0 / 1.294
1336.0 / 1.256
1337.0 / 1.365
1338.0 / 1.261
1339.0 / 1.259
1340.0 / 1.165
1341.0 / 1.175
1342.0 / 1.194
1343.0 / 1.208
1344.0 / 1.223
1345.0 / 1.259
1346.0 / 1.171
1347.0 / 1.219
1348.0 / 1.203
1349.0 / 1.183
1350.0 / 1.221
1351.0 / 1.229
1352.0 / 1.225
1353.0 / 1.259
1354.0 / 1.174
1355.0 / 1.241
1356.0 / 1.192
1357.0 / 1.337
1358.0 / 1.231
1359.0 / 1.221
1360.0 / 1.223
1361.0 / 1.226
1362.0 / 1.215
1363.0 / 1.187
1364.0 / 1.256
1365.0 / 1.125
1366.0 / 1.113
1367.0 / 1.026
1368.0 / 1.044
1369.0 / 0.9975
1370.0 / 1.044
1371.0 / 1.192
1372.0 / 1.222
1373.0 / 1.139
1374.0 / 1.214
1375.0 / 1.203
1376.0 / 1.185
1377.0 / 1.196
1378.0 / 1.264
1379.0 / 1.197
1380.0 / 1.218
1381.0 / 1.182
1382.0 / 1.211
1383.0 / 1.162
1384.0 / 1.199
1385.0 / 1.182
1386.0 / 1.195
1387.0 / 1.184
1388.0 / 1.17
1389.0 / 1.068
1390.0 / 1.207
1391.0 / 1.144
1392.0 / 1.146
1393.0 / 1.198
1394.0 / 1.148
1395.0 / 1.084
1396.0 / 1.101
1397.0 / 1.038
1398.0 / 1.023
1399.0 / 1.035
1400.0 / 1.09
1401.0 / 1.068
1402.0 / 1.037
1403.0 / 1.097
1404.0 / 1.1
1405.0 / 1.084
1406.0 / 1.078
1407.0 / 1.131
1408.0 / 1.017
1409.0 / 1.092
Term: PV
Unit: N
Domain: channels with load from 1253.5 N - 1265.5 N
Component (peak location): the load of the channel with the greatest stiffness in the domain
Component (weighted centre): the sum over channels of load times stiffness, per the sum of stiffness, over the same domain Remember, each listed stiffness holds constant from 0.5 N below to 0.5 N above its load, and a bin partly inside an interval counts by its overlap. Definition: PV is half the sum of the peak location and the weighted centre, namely 1259.3 N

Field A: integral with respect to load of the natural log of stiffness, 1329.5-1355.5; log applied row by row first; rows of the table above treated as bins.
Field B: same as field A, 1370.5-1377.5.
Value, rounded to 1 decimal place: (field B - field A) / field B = -3.5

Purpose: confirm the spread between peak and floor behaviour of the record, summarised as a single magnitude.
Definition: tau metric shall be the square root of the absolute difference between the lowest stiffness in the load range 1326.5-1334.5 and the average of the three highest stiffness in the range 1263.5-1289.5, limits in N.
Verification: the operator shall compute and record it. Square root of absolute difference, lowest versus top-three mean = 0.37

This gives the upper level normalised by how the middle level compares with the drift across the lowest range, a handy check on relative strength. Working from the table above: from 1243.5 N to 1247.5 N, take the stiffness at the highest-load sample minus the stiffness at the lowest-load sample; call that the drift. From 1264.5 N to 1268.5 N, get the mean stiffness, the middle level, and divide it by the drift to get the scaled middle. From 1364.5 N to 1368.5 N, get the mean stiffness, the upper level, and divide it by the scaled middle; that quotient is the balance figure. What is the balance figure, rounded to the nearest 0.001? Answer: -0.080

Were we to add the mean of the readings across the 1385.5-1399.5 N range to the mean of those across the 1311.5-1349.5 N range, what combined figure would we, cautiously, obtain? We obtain 2.41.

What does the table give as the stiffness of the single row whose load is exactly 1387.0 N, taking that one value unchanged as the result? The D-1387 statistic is 1.184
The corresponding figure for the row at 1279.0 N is 1.276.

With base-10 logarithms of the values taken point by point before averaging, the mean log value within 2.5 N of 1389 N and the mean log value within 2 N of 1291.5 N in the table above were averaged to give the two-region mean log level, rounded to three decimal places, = 0.094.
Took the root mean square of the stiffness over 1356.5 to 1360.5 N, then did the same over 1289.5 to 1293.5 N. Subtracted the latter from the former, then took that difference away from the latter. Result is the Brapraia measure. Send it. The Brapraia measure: 1.41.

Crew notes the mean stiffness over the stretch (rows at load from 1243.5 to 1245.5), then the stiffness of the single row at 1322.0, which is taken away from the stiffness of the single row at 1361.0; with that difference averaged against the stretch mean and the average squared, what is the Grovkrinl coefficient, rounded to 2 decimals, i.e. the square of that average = 0.29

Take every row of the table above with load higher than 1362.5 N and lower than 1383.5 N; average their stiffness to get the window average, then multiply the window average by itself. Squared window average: 1.35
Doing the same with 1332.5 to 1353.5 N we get 1.52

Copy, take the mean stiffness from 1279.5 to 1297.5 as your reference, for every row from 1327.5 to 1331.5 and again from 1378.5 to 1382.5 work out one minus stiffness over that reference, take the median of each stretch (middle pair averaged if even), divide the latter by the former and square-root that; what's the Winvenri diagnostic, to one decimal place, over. 5.8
